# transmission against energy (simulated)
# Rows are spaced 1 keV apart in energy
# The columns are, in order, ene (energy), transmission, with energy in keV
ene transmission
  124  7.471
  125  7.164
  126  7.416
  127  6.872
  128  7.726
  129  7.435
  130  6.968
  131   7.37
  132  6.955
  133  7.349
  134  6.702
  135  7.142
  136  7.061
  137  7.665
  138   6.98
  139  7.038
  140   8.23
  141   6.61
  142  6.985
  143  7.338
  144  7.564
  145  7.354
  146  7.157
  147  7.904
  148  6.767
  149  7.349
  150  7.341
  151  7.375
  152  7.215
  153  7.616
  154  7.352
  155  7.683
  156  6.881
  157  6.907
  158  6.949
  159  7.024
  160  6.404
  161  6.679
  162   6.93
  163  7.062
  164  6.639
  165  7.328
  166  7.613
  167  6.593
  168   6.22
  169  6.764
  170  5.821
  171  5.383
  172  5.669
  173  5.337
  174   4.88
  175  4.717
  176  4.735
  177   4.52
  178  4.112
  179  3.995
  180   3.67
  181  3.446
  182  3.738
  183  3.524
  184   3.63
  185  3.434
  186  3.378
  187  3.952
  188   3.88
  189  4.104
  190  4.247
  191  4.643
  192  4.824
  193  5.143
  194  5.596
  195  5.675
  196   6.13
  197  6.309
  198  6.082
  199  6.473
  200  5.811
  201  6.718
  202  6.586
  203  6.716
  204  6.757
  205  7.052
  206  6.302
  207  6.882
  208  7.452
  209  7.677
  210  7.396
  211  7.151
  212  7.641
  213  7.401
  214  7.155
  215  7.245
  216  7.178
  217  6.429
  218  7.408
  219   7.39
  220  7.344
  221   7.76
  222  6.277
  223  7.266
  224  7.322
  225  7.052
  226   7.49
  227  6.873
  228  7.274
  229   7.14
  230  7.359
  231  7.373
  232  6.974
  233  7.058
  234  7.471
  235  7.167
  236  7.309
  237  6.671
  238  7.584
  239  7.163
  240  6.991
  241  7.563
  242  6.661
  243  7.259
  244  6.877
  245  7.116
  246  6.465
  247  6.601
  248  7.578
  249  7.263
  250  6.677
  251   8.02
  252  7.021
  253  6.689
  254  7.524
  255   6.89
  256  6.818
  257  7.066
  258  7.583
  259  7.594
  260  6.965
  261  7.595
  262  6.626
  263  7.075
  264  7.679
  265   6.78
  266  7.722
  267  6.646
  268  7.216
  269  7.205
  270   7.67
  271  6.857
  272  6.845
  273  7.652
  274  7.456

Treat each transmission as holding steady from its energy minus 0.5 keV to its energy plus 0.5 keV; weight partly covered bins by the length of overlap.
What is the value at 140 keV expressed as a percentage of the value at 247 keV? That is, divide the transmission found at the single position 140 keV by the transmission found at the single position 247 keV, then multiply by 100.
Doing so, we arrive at 125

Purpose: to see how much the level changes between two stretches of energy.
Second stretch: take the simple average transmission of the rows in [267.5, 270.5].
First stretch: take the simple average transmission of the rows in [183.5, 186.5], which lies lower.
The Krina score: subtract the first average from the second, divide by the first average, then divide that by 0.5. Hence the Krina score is 2.23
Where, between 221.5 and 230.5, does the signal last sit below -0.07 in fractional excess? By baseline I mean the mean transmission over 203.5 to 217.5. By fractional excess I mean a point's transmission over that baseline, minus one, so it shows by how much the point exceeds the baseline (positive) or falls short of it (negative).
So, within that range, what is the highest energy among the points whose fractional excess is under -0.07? 222 keV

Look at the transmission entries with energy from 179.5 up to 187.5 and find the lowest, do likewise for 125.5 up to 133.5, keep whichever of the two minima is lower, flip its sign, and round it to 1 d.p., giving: -3.4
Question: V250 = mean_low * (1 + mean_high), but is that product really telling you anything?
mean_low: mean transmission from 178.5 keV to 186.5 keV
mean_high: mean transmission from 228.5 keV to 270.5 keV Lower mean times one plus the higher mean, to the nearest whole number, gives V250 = 29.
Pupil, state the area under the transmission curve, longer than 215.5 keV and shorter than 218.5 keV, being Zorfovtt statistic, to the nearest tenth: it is 21.0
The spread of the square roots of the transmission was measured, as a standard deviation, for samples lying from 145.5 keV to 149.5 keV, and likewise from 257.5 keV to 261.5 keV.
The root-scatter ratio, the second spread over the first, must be 0.66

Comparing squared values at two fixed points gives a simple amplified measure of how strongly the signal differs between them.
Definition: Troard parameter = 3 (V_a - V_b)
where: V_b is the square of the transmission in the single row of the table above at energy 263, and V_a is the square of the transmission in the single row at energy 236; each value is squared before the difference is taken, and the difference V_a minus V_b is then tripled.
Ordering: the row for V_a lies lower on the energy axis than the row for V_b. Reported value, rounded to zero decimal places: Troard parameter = 10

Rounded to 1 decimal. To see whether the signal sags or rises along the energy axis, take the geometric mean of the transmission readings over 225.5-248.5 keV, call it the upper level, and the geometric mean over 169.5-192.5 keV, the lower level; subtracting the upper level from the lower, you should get -2.9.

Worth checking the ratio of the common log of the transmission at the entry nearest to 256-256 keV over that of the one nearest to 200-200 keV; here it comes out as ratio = 1.09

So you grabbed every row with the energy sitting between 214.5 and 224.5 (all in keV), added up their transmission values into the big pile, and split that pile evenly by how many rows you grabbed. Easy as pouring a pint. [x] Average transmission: 7.16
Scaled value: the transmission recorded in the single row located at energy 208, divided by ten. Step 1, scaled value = 0.75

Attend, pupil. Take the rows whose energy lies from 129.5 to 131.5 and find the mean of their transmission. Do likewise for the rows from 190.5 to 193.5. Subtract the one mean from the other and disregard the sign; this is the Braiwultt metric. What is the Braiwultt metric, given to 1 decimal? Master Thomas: 2.3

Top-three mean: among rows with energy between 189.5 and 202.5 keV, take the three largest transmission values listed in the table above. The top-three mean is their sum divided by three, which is 6.6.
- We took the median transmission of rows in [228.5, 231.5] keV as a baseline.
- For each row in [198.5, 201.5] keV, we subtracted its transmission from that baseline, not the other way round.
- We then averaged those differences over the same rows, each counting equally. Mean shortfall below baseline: 1.0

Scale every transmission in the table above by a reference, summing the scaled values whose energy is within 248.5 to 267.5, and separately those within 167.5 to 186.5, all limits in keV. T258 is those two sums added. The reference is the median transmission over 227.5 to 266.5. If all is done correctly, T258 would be 31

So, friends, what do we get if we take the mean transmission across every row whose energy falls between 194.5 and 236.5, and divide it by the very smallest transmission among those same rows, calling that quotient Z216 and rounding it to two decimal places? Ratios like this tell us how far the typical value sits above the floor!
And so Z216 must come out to 1.23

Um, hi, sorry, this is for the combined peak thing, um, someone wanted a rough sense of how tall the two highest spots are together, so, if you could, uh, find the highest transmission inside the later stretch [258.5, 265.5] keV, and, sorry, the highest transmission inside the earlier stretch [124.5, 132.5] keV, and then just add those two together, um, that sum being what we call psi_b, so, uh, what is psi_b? 15.4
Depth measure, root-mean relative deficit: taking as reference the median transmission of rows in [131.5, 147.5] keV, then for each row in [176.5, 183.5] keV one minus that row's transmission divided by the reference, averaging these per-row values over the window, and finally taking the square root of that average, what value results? 0.68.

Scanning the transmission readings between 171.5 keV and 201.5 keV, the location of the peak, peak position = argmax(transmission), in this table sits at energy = 201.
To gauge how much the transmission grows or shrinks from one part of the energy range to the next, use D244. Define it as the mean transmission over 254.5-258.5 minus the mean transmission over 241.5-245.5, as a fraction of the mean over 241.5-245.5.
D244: 0.016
